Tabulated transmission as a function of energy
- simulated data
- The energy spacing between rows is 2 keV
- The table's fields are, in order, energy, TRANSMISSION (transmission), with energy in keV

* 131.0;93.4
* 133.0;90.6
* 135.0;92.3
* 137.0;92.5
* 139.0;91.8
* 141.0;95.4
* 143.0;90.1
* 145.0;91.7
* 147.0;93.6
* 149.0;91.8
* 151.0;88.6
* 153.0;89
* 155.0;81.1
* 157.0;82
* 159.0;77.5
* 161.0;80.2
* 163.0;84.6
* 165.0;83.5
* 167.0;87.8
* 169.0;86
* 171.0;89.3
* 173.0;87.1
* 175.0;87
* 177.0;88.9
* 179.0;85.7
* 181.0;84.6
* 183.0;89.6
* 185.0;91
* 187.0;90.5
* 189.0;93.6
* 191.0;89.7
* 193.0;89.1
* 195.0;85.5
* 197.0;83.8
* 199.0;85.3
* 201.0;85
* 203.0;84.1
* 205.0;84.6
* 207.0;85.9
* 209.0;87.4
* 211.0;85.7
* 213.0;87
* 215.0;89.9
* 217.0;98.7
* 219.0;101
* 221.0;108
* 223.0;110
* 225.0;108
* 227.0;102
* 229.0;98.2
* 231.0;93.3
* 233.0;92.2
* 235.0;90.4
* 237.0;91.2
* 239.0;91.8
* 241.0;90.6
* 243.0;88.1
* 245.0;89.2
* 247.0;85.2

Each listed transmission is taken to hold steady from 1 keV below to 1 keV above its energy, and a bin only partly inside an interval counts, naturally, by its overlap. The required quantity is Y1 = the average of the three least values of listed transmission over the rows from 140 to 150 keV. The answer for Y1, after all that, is 91.2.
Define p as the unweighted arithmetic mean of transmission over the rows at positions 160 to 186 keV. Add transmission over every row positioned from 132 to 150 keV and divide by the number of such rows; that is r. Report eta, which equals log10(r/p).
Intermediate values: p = 86.6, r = 92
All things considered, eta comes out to 0.027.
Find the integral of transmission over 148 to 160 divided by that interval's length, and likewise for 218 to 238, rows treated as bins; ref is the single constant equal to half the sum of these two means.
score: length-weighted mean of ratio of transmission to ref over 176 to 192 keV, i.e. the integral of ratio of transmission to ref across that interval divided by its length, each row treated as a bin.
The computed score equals 0.97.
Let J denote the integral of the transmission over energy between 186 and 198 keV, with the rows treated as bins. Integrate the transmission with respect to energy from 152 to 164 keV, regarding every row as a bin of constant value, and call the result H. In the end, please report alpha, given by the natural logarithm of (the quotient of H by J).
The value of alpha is -0.07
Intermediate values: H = 989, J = 1064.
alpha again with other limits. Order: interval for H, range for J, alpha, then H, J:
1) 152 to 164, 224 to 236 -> -0.17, 989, 1168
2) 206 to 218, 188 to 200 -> 0.01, 1069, 1054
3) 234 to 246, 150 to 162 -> 0.08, 1083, 997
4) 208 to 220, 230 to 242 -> 0.00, 1099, 1099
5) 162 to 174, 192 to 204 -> 0.01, 1037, 1026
